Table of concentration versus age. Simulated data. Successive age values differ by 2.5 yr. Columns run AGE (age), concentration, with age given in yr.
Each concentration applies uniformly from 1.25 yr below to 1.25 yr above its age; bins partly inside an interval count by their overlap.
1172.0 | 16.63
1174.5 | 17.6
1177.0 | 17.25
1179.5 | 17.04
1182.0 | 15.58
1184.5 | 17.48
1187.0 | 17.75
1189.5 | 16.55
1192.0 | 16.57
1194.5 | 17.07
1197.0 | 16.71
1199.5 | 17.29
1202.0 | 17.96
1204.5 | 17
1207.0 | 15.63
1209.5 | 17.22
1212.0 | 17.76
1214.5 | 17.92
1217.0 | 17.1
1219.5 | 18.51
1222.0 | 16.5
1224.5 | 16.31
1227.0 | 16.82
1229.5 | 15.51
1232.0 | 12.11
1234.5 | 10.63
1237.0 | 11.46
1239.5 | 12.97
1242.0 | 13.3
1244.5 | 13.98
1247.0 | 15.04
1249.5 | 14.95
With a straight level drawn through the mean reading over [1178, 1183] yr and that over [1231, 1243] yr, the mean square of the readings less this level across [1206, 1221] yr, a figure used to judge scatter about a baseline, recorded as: 13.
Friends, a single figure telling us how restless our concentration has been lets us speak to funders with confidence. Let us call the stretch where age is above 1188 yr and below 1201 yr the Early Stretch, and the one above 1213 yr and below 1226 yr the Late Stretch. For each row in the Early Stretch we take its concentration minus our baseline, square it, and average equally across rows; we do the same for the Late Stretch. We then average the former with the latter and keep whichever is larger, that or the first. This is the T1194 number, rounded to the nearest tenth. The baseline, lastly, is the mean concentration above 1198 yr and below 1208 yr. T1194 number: 0.4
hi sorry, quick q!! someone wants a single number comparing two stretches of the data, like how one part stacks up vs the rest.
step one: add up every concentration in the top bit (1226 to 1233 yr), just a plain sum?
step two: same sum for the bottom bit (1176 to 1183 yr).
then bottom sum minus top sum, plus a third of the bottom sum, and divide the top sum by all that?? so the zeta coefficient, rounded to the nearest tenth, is 2.0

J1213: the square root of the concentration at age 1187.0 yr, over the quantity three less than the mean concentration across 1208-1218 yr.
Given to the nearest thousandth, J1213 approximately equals 0.291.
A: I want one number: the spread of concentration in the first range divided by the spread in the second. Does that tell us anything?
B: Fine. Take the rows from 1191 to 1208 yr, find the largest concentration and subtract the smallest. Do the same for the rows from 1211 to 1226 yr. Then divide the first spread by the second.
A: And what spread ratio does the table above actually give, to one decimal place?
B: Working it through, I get 1.1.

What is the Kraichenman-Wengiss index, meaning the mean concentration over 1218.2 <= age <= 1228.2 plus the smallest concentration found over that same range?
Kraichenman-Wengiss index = 33.3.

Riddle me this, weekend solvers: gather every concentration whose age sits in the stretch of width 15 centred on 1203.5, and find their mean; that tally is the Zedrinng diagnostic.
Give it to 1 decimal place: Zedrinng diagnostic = 17.0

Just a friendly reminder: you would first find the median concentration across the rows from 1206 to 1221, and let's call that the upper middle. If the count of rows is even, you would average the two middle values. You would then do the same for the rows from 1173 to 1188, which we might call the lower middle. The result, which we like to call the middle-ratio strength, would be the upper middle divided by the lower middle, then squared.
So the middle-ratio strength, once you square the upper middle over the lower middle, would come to 1.01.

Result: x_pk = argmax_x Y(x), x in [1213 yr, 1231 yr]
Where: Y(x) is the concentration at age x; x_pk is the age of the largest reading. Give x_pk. 1219.5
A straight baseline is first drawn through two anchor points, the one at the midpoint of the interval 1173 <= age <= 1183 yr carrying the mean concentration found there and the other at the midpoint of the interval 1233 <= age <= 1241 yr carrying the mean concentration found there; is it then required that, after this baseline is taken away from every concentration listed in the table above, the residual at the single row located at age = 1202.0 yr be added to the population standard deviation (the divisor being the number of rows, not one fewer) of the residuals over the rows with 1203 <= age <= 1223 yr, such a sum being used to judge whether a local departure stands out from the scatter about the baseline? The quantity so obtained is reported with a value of 4.3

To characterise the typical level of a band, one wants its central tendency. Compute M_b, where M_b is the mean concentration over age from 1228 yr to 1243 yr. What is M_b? 12.7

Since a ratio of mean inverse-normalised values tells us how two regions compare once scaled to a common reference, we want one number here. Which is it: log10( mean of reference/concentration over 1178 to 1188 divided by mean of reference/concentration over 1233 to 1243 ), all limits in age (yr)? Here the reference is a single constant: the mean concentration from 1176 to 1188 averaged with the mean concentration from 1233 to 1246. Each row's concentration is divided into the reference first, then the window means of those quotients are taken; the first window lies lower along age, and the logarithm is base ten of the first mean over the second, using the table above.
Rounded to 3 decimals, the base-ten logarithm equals -0.150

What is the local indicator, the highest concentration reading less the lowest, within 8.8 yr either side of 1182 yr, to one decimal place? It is 2.2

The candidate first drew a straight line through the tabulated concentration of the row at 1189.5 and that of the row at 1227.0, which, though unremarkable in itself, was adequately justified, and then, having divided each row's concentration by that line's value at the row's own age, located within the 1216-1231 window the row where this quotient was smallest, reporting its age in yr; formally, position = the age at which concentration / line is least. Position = 1229.5 yr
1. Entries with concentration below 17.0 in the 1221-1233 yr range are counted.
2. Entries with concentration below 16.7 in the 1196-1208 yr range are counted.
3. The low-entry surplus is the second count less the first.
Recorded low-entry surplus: -4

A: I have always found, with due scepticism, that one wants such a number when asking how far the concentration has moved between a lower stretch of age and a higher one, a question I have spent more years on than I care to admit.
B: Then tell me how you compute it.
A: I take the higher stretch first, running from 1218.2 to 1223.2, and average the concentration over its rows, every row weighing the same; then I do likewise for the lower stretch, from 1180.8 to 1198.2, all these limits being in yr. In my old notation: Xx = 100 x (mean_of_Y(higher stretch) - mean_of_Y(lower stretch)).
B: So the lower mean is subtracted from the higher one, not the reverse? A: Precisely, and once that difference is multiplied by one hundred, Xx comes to 69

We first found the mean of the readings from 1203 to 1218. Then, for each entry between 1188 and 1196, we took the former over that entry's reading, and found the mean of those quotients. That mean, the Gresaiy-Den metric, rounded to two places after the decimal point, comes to 1.02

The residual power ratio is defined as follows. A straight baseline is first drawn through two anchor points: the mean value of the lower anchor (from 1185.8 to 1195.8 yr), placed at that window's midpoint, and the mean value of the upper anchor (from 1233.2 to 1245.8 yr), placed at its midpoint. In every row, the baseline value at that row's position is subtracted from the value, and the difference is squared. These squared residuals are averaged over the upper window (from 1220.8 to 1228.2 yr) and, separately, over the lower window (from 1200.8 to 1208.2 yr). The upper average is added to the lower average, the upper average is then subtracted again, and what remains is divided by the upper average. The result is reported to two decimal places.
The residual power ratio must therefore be 0.26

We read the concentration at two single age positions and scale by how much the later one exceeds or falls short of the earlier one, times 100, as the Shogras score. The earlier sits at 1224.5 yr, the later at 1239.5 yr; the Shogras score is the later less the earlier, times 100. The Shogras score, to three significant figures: -334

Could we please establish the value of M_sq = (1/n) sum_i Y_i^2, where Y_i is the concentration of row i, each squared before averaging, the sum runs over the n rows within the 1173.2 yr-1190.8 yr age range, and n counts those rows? 291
